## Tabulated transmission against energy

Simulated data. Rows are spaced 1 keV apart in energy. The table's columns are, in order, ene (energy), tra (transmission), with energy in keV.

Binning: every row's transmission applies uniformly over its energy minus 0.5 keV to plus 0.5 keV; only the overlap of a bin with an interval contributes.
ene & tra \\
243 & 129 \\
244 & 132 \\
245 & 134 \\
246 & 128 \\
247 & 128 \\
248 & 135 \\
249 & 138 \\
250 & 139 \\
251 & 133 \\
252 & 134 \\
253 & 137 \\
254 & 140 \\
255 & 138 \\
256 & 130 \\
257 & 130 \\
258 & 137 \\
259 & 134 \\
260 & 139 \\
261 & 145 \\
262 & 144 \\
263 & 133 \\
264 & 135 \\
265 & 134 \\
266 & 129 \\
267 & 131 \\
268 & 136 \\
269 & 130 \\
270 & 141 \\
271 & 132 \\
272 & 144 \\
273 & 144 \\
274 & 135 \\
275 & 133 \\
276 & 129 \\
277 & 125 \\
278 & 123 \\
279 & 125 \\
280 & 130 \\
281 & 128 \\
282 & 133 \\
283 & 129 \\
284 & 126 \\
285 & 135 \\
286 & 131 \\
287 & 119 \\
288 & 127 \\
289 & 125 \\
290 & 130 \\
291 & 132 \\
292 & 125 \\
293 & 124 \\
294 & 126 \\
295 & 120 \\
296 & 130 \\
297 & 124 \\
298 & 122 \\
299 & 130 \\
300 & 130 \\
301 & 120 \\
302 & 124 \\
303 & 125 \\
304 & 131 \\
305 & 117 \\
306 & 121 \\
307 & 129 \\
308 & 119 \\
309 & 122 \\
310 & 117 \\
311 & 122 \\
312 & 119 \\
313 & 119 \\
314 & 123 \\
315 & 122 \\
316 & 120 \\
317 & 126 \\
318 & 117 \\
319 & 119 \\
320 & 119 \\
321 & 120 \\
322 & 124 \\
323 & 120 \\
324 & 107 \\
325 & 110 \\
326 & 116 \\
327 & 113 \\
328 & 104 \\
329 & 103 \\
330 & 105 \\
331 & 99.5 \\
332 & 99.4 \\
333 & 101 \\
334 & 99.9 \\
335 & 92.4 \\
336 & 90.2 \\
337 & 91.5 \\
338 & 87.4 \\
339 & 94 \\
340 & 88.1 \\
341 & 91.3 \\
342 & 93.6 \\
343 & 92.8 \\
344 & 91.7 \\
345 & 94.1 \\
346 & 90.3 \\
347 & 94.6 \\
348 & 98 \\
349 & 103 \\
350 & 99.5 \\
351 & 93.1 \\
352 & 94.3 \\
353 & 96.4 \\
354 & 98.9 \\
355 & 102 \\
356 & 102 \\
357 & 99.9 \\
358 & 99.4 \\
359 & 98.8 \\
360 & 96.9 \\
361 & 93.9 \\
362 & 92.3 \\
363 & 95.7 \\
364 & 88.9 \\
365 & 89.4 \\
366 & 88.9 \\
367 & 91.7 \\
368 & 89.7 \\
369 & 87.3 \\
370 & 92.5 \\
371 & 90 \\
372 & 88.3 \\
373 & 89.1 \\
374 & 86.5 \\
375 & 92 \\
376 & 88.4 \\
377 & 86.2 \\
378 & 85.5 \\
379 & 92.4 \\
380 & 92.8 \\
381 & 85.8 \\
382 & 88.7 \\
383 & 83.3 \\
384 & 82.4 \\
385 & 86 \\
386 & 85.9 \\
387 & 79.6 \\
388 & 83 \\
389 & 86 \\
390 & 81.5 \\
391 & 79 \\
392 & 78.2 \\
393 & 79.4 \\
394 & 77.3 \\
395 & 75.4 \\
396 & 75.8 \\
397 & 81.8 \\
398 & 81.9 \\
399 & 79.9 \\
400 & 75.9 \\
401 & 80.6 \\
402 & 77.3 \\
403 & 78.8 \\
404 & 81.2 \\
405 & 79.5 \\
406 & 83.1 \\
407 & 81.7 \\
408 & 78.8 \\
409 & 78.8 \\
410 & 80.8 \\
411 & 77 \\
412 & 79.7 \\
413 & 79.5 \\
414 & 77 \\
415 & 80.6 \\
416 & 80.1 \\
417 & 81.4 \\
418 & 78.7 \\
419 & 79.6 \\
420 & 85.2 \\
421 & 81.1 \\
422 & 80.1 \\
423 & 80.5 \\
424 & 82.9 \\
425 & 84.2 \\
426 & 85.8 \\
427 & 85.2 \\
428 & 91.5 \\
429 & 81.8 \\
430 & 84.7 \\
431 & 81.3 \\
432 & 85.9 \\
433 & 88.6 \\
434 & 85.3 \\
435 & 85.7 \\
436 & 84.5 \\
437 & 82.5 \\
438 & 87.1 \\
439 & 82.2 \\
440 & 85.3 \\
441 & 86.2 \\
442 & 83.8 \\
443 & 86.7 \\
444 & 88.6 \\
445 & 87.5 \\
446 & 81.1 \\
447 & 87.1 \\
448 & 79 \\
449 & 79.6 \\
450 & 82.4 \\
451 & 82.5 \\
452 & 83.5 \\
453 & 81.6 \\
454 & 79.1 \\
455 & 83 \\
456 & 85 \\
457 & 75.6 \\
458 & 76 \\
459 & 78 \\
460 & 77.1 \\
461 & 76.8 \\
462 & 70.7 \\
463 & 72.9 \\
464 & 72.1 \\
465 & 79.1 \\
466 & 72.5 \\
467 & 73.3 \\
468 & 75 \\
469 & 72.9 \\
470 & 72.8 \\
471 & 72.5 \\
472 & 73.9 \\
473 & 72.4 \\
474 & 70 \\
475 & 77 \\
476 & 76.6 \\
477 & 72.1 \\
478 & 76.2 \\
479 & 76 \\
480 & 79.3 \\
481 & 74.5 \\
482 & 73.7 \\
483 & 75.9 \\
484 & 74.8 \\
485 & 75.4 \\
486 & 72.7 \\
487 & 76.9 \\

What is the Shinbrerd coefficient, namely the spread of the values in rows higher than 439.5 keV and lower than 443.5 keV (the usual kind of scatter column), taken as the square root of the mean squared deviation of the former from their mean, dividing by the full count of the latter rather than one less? 1.1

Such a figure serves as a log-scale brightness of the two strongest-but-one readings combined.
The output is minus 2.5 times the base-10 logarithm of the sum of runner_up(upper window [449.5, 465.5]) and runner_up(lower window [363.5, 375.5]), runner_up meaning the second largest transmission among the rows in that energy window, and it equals -5.61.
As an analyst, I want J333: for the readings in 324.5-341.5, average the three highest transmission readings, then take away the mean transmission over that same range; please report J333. 13.8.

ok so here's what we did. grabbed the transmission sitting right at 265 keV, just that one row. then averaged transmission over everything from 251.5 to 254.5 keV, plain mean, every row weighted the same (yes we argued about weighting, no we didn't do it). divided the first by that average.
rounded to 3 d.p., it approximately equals 0.978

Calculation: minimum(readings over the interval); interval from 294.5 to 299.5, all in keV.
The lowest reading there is 120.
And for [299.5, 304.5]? 120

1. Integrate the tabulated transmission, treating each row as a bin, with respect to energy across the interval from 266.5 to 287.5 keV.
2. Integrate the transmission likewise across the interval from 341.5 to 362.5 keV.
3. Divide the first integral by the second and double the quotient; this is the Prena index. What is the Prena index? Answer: 2.7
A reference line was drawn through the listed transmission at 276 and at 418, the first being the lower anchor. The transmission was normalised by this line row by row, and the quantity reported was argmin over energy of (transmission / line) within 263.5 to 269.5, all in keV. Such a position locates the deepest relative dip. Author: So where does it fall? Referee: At 266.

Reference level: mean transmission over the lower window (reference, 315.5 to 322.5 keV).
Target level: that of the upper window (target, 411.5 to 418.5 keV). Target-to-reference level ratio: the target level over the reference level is 0.66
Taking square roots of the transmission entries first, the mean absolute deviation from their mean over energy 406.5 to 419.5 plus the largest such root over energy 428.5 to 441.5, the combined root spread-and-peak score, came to 9.5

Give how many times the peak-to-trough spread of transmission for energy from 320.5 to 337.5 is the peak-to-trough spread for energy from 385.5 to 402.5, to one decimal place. 3.2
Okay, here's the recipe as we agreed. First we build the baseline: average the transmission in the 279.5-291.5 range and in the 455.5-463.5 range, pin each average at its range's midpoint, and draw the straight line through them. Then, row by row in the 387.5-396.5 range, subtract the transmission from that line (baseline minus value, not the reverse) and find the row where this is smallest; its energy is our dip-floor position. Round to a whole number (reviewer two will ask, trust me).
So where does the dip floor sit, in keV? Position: 389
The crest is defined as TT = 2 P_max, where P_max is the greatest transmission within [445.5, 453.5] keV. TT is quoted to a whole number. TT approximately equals 174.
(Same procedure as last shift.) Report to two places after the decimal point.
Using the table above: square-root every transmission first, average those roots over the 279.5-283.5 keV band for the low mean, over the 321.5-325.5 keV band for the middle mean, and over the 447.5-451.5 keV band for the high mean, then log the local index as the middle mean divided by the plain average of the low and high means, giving 1.05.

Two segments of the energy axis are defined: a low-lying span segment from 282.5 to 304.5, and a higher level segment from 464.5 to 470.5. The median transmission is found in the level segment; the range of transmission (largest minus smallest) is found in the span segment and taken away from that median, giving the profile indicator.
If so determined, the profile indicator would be 57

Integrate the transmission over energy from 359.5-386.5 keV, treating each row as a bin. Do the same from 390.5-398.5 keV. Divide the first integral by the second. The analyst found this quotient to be 3.8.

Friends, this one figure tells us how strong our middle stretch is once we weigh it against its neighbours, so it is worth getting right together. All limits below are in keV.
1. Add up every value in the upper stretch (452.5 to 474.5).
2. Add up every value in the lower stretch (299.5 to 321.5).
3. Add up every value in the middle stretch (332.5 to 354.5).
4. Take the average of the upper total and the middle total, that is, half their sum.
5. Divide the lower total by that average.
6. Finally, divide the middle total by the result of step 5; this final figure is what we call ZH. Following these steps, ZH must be 1447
